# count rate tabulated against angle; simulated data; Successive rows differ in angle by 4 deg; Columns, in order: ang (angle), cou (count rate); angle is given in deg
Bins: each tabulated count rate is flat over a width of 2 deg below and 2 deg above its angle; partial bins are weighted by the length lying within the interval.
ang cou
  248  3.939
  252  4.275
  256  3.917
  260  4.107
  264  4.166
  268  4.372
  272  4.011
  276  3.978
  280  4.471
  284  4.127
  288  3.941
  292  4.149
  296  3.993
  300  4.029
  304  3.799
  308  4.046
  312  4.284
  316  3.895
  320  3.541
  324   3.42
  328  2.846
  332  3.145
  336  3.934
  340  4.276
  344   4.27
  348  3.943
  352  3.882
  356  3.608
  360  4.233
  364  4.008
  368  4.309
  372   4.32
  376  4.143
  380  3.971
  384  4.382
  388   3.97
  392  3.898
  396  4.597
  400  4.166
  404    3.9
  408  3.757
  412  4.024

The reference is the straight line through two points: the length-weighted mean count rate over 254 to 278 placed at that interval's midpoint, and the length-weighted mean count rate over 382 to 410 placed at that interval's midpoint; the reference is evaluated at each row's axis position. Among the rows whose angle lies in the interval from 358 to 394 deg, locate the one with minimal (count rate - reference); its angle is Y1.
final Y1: 392 deg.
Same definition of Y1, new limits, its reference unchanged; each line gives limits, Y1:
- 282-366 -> 328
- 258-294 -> 288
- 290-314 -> 304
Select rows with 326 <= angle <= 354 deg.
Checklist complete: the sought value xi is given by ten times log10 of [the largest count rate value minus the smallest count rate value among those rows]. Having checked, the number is 1.6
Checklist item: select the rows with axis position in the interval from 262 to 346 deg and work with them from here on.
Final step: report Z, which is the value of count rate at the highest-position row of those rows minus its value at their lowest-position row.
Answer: 0.1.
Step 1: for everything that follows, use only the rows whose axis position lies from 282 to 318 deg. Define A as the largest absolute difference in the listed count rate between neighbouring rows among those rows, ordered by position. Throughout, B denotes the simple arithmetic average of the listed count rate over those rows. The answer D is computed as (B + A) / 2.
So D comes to 2.21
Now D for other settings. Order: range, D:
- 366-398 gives 2.45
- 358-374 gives 2.26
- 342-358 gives 2.13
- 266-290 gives 2.32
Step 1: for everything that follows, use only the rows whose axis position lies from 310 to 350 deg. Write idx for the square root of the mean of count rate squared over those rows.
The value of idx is 3.79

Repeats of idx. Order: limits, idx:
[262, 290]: 4.16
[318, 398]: 3.96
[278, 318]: 4.08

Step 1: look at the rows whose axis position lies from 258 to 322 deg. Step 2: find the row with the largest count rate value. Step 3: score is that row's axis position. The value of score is 280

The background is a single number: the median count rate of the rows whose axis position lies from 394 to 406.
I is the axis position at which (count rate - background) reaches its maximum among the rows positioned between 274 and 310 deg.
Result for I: 280 deg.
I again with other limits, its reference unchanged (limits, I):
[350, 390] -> 384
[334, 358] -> 340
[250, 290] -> 280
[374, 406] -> 396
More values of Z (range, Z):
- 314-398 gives 0.7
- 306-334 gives -0.9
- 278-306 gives -0.7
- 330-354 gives 0.7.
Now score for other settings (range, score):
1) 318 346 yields 340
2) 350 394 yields 384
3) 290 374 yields 372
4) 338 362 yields 340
